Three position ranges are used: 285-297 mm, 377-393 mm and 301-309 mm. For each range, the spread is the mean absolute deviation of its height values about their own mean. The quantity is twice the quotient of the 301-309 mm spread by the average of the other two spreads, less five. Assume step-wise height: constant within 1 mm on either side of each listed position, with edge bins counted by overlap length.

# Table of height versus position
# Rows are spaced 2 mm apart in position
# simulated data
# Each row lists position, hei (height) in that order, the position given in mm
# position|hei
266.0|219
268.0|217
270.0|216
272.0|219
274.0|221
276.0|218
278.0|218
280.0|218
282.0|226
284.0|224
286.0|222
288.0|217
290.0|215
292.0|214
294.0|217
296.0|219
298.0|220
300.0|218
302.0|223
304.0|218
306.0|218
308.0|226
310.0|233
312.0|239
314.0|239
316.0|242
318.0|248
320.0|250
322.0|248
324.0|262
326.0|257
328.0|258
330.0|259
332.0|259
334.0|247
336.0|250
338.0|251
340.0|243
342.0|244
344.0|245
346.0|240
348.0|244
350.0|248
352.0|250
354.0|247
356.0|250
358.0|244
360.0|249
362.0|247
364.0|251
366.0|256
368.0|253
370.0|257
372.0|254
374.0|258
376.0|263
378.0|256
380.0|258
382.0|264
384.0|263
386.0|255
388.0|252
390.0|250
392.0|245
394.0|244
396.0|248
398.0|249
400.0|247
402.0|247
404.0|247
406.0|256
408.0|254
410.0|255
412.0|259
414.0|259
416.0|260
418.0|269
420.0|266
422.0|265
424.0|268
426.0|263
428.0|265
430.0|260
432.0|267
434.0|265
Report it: -3.1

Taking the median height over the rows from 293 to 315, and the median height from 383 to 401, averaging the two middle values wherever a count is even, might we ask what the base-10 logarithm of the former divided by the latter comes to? -0.054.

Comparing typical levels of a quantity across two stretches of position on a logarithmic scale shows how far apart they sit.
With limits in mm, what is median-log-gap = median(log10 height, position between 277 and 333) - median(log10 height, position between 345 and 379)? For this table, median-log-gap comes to -0.046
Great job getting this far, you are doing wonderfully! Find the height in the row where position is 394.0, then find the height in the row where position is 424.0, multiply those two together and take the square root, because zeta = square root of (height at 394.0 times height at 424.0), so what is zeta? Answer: 256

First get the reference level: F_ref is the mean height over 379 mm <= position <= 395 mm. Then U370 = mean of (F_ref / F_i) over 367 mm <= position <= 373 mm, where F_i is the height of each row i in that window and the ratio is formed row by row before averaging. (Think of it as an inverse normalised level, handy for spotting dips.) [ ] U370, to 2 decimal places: 1.00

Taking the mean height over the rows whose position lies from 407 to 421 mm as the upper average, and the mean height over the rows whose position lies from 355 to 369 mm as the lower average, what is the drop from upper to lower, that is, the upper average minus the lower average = 10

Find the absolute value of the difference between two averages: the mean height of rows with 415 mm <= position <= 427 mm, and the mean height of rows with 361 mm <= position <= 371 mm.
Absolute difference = 12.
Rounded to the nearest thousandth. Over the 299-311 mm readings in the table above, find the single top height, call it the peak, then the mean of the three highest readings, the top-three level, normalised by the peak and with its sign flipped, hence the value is -0.976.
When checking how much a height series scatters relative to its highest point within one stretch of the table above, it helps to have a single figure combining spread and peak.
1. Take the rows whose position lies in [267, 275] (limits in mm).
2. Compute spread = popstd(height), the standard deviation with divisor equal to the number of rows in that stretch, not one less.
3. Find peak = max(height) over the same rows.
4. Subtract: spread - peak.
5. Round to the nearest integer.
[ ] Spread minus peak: -219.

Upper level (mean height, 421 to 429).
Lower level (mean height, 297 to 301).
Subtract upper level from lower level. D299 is -46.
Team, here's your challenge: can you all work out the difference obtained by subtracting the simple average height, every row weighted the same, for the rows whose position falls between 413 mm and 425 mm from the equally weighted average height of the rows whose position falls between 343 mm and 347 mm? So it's -22.0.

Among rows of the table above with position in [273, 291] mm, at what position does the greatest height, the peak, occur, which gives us 282.0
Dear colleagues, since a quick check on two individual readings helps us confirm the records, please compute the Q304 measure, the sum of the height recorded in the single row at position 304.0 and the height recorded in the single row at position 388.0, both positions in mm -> 470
